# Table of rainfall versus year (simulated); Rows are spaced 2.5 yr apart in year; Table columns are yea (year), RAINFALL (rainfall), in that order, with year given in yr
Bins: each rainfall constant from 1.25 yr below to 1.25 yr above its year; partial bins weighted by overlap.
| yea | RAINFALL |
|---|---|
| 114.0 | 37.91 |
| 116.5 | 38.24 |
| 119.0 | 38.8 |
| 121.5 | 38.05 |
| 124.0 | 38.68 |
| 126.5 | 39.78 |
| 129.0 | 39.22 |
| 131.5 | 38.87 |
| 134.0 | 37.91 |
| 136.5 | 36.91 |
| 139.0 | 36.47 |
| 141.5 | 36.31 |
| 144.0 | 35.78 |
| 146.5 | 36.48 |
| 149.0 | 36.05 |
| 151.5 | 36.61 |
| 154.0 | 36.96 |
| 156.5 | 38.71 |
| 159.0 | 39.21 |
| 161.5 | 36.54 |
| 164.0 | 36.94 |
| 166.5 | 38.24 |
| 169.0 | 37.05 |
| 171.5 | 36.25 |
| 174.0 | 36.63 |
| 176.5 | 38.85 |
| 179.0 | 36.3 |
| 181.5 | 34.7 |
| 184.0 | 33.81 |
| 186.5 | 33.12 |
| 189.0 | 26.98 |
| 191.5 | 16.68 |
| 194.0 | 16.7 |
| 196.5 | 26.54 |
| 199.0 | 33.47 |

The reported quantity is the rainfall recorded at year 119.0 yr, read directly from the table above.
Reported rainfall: 38.8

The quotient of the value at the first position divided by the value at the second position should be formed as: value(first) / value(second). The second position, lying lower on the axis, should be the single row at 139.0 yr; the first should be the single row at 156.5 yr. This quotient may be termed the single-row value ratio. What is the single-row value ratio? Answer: 1.06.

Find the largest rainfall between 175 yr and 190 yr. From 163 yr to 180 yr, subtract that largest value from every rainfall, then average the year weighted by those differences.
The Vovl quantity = 171.7 yr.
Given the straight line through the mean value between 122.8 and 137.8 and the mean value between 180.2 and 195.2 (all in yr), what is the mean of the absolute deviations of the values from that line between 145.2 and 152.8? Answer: 1.6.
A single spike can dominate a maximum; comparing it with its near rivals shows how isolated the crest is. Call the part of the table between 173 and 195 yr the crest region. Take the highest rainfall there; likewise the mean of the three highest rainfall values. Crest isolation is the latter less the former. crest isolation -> -1.6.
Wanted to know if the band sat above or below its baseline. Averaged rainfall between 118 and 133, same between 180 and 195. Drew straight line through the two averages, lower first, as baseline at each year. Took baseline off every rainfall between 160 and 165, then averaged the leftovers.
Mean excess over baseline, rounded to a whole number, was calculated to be 5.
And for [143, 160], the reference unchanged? 3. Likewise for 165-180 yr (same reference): 7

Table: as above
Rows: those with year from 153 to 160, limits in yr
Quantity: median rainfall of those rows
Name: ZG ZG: 38.7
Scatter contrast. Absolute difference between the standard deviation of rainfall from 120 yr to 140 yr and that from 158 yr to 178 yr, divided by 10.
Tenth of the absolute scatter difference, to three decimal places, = 0.000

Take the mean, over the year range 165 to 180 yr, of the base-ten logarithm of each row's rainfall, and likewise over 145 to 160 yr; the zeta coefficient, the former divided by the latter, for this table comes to 1.00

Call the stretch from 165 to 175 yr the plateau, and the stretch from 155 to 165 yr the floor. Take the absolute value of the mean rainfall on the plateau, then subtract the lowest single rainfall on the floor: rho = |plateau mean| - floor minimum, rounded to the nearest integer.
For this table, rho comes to 1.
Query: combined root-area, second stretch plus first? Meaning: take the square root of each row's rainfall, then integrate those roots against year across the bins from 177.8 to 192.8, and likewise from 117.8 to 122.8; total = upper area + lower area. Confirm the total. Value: 113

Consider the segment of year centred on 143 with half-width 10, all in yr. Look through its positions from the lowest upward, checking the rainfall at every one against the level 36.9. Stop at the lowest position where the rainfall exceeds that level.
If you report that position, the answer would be 134.0 yr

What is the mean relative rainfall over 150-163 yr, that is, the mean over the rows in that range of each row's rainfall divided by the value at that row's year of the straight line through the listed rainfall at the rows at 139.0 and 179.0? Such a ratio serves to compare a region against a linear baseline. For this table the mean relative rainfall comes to 1.03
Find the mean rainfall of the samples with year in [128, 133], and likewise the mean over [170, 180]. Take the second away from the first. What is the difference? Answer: 2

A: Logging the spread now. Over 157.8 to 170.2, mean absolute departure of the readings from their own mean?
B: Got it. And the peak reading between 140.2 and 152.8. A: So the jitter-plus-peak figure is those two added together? 37.5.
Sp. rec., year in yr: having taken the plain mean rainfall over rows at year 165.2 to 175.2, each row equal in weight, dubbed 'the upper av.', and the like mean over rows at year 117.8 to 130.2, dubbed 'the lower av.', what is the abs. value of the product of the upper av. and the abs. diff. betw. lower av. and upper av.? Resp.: 69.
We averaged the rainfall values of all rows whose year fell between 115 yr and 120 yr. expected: 38.5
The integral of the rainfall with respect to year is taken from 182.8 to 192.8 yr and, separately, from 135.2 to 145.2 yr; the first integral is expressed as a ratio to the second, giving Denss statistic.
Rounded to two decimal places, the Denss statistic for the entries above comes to 0.76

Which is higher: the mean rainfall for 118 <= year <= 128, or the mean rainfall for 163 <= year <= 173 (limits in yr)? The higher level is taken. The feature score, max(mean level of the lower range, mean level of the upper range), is 38.8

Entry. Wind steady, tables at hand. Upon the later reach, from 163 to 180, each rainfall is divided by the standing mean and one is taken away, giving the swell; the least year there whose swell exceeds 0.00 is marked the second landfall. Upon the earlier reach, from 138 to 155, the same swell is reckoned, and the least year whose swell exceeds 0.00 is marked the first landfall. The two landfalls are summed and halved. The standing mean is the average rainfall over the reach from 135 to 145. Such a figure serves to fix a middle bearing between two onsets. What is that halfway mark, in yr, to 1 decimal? 151.5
